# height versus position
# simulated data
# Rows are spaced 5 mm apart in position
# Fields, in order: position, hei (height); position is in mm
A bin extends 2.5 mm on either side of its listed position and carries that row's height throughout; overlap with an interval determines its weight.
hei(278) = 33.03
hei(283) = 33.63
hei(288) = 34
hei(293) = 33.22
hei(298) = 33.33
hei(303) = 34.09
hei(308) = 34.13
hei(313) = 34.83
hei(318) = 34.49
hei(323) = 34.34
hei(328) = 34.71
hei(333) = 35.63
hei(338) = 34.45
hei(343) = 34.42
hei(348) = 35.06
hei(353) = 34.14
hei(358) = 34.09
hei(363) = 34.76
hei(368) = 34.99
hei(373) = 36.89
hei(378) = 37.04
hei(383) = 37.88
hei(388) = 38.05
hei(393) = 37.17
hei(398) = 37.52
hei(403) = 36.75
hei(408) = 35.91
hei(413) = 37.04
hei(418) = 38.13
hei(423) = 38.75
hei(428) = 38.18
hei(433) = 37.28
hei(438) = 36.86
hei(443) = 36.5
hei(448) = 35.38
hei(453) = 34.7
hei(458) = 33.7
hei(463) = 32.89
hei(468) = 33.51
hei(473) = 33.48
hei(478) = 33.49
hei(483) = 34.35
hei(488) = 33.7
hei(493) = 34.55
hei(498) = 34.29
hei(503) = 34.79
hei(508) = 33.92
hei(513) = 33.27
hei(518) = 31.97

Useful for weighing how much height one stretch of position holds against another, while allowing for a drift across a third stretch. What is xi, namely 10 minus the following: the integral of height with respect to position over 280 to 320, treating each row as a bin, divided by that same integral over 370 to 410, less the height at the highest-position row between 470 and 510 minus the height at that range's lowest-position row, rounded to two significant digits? 9.5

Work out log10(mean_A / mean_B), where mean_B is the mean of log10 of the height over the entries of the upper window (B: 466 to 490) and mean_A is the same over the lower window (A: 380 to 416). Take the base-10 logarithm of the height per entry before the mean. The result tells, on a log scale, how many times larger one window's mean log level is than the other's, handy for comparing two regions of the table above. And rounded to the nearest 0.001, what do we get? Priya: 0.012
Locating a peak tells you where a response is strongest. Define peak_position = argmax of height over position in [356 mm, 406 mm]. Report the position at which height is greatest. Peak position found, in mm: 388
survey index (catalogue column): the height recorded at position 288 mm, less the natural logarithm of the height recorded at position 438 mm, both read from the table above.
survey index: 30.4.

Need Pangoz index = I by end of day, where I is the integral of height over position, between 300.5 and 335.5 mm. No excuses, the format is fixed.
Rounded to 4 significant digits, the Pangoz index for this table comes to 1211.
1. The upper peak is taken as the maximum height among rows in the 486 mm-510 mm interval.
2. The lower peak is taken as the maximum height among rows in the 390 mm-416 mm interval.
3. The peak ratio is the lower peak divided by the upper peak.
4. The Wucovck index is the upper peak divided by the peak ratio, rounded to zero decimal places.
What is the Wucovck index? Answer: 32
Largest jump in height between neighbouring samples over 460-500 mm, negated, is -0.86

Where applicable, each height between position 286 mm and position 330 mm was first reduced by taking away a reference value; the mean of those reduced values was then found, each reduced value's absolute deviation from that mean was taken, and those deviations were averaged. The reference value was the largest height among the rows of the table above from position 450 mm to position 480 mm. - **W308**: 0.41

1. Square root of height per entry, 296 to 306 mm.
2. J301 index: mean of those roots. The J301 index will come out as 5.81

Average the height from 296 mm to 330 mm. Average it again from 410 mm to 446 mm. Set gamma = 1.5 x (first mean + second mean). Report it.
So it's 108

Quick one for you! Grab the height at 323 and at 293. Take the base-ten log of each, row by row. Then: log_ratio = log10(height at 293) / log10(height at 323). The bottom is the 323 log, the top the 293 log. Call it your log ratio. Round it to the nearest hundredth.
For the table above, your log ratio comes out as 0.99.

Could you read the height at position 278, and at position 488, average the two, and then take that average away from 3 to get -30.4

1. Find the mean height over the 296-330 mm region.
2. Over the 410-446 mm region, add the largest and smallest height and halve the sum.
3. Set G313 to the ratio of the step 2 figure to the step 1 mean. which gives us 1.10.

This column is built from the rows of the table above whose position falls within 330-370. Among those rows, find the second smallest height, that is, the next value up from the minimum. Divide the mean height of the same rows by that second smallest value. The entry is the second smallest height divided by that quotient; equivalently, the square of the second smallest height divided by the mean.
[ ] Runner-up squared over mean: 33.6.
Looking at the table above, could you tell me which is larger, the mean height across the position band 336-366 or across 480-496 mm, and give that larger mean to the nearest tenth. 34.5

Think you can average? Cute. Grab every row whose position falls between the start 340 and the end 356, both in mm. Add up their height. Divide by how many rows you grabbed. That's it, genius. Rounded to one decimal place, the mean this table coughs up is 34.5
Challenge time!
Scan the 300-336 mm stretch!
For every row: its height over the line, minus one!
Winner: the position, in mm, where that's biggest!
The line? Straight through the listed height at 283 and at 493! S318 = 333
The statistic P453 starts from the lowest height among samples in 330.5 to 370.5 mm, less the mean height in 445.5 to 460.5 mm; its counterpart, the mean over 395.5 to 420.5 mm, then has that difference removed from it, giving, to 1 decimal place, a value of 37.6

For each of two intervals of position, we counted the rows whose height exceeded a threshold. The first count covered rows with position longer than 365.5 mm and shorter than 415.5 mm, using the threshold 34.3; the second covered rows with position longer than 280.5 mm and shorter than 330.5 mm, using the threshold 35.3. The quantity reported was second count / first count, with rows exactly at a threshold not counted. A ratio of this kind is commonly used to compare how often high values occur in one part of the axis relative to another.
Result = 0.0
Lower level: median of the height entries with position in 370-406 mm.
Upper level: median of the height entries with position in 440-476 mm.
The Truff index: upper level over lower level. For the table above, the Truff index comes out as 0.91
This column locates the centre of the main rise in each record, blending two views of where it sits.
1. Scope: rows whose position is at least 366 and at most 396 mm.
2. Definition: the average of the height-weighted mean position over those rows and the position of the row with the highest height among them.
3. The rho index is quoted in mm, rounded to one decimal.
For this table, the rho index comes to 384.3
